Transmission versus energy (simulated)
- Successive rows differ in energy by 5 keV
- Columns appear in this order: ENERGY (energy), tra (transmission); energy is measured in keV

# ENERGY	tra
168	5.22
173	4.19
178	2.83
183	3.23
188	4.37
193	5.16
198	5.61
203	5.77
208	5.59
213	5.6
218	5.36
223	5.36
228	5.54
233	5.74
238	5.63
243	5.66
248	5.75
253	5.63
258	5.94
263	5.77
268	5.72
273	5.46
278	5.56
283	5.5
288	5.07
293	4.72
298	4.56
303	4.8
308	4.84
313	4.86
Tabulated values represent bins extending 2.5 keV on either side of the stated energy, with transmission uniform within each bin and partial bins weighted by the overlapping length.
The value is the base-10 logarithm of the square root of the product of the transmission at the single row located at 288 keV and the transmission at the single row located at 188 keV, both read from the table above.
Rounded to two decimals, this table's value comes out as 0.67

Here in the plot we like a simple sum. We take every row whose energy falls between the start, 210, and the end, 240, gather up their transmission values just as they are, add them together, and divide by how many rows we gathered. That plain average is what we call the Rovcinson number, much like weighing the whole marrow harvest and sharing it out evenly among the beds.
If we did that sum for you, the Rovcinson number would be 5.54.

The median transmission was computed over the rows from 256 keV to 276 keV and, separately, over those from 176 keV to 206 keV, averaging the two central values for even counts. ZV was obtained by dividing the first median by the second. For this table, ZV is 1.21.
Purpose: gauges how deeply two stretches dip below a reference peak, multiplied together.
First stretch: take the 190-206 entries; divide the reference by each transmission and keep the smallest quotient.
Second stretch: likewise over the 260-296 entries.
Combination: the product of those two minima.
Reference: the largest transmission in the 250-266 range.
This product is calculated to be 1.06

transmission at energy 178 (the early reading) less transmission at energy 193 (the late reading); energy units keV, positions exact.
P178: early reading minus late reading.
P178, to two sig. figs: -2.3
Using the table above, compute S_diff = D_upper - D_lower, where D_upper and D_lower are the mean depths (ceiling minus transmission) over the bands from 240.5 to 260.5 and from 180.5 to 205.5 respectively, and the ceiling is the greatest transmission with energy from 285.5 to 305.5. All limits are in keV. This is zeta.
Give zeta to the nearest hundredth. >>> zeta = -0.92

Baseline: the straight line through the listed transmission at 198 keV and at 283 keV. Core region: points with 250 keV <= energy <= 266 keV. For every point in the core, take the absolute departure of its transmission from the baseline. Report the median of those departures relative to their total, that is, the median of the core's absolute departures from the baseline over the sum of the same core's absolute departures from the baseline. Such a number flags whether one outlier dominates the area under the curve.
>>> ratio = 0.33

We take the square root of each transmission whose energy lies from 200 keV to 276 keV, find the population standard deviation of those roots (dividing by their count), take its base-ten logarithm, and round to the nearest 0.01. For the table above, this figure -1.49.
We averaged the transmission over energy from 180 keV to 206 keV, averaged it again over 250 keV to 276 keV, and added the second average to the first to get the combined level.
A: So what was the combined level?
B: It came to 10.5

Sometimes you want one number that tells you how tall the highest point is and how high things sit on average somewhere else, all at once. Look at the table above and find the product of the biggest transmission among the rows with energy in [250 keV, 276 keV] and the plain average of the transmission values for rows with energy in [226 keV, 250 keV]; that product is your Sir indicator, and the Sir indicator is 34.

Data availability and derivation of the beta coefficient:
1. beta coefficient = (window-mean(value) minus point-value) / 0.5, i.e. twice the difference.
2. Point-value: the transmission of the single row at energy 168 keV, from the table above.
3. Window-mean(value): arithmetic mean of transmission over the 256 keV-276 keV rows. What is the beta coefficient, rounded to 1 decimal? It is 1.0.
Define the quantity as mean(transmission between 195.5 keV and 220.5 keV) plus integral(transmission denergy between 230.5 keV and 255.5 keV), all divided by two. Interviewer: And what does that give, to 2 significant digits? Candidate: 74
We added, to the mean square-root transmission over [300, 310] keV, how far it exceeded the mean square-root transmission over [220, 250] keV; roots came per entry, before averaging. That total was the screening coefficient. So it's 2.02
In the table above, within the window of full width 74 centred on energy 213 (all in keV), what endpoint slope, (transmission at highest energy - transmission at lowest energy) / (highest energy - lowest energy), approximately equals 0.042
